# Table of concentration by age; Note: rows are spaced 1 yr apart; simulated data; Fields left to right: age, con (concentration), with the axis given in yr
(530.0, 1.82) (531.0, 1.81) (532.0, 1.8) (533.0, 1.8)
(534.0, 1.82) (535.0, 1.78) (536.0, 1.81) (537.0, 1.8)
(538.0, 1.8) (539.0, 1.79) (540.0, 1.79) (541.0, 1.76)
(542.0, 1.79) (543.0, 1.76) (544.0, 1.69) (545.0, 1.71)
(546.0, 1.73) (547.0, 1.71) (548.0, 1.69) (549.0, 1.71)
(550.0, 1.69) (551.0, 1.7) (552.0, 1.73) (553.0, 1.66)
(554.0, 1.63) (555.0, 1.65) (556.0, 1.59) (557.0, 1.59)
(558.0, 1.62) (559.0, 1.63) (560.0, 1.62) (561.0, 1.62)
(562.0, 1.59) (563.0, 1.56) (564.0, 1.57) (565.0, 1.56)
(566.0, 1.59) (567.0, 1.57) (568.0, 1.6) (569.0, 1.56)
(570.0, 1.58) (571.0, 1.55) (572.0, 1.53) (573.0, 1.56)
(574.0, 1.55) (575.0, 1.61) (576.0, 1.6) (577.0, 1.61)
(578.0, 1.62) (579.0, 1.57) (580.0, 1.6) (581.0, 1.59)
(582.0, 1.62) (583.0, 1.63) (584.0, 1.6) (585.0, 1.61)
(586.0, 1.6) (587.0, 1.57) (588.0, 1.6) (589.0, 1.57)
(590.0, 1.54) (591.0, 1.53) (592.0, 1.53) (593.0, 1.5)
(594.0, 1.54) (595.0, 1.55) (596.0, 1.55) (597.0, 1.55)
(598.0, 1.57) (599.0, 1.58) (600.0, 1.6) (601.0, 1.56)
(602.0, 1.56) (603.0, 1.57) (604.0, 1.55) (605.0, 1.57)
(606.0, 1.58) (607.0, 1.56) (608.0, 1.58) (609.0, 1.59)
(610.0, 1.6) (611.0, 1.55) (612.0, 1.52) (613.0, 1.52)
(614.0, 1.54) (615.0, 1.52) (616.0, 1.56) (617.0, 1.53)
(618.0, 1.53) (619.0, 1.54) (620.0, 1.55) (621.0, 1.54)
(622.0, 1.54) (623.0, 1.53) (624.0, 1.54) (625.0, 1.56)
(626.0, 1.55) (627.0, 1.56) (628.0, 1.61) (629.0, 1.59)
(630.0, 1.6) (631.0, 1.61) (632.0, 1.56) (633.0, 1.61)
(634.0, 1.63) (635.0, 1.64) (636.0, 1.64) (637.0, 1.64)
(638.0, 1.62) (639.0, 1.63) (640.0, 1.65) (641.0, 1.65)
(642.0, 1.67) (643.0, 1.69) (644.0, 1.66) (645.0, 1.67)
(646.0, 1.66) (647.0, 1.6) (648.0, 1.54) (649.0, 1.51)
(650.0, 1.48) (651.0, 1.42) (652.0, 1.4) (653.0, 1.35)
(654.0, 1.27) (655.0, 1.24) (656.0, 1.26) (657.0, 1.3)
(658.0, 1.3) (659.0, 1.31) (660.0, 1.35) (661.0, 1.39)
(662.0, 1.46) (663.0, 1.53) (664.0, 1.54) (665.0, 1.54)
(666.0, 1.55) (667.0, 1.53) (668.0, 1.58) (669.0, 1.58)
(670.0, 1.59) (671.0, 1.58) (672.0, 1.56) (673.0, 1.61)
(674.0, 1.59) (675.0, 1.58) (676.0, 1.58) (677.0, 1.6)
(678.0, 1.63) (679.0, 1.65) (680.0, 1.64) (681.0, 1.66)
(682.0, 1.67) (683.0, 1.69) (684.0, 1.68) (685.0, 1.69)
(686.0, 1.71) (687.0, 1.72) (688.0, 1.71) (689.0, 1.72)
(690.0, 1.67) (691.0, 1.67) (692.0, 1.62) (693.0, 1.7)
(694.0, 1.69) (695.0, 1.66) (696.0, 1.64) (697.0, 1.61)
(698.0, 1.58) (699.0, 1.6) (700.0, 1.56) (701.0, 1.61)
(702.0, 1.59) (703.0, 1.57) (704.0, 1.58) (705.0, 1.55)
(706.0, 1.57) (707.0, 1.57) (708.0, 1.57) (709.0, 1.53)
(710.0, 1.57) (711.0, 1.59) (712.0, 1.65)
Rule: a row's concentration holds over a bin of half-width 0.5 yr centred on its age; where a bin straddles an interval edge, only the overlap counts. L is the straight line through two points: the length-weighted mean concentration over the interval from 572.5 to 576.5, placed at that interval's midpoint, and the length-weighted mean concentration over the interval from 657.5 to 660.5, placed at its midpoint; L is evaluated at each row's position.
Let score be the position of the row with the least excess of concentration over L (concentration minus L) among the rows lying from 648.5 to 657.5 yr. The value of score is 655.0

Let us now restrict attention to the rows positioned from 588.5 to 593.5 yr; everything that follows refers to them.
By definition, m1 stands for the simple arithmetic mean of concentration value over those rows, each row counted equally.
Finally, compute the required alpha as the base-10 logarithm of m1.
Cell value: 0.186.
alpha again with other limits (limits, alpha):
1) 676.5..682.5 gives 0.215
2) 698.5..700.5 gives 0.199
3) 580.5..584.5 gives 0.207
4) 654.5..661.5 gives 0.116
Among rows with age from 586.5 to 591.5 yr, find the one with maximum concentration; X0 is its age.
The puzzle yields 588.0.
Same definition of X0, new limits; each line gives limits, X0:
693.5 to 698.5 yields 694.0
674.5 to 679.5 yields 679.0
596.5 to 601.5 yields 600.0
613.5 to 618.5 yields 616.0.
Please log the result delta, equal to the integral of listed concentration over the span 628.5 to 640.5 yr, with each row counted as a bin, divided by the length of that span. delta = 1.62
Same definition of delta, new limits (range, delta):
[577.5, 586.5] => 1.60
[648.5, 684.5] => 1.51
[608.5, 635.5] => 1.56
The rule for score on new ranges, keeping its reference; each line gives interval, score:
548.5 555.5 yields 554.0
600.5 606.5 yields 604.0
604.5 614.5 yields 612.0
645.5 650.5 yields 650.0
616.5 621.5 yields 617.0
